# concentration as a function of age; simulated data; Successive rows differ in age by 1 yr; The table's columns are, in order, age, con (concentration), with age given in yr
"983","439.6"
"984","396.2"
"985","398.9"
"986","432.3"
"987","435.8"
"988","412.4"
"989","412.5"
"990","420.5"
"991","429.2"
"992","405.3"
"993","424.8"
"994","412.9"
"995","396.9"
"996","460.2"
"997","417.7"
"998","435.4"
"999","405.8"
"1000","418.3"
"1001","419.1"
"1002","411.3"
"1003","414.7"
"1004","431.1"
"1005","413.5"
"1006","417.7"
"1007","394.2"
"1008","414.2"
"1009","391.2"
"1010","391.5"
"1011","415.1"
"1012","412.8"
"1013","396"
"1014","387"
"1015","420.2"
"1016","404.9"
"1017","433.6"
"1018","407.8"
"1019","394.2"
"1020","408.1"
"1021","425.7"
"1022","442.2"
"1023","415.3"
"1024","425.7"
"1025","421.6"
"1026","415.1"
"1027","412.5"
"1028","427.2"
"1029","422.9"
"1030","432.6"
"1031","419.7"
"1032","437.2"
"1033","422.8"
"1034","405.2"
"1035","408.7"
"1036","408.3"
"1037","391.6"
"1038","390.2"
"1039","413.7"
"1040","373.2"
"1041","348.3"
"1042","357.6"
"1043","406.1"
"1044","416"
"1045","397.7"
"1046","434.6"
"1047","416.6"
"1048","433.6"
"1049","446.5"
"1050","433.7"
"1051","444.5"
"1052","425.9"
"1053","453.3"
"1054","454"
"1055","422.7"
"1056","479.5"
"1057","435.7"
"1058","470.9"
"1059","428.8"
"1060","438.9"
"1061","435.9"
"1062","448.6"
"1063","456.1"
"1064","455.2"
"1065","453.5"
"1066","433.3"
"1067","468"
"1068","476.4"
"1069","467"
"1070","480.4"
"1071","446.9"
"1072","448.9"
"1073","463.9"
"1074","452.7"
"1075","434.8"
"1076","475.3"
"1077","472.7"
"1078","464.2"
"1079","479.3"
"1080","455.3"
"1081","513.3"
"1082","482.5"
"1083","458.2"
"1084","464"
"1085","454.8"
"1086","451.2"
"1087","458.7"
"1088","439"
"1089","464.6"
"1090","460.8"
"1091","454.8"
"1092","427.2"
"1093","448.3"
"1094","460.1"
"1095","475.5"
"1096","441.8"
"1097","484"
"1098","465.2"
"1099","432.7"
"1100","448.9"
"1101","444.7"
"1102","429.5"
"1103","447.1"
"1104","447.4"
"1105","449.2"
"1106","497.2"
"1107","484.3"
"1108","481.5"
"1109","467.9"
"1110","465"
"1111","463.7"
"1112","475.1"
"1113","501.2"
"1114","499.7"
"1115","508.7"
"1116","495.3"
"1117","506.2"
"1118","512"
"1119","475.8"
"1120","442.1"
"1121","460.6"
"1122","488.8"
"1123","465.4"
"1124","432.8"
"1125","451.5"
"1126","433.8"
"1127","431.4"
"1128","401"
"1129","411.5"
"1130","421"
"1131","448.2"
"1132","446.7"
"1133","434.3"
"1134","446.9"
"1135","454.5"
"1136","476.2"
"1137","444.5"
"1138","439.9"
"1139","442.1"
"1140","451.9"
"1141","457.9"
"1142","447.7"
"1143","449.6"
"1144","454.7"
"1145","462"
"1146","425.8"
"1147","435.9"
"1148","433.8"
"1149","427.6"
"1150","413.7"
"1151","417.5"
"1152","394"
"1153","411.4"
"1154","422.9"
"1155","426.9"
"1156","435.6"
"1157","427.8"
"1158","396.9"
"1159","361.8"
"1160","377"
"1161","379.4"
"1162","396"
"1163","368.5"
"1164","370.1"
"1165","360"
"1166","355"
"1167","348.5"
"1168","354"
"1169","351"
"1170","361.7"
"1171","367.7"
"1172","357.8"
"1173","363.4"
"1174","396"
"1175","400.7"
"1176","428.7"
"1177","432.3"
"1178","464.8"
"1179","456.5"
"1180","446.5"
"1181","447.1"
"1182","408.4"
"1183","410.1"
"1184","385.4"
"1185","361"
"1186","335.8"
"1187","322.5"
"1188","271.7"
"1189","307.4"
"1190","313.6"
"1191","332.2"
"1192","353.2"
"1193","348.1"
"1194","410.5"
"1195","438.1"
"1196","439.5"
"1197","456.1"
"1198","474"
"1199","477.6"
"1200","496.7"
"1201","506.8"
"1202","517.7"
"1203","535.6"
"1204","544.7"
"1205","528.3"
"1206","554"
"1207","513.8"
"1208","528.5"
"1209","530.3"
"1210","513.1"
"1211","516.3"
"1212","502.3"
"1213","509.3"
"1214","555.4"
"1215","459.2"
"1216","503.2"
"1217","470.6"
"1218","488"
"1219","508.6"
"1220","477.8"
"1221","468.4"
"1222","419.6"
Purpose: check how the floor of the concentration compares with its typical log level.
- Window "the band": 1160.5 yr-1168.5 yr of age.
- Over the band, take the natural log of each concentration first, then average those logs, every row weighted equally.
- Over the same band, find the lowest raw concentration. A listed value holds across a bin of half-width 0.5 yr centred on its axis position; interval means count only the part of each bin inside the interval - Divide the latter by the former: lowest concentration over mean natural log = 59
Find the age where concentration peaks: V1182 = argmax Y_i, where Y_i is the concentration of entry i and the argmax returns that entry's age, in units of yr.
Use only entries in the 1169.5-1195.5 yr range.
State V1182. 1178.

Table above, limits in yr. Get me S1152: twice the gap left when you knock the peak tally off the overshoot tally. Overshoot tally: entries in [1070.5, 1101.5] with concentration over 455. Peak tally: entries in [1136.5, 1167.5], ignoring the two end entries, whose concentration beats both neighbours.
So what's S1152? 20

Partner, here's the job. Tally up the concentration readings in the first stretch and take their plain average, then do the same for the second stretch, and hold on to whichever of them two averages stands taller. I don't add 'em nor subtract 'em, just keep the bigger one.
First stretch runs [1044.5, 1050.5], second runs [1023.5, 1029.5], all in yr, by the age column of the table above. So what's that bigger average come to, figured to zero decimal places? 427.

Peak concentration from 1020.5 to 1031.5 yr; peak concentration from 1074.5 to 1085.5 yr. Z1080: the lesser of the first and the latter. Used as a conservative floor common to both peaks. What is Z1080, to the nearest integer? 442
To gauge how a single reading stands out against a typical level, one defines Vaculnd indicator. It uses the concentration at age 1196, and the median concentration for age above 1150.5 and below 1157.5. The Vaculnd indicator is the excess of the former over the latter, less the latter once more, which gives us -406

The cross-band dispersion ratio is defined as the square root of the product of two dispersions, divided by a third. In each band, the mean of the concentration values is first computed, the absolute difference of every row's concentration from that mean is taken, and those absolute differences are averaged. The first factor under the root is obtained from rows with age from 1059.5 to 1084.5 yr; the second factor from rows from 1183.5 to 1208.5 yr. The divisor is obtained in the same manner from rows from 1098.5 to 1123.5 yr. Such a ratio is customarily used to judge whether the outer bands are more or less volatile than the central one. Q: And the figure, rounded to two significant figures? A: 1.6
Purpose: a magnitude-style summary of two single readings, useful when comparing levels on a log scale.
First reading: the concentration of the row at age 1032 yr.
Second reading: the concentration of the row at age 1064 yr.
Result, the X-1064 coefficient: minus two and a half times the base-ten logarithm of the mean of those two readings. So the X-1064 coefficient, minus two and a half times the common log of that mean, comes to -6.62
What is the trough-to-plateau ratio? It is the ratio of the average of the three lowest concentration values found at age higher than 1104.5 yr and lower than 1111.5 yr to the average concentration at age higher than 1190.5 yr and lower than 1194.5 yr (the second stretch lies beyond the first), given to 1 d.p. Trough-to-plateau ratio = 1.3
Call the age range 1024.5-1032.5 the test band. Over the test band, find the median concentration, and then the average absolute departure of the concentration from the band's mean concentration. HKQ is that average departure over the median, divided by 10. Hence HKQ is 0.0016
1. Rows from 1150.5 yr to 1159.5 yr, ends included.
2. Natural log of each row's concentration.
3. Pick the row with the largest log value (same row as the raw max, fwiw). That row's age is 1156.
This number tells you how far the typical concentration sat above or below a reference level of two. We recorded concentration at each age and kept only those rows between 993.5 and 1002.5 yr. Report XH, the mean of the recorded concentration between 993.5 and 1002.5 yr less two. 418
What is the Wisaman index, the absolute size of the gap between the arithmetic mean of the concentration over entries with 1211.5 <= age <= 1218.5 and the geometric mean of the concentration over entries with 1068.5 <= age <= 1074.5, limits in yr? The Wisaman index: 38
